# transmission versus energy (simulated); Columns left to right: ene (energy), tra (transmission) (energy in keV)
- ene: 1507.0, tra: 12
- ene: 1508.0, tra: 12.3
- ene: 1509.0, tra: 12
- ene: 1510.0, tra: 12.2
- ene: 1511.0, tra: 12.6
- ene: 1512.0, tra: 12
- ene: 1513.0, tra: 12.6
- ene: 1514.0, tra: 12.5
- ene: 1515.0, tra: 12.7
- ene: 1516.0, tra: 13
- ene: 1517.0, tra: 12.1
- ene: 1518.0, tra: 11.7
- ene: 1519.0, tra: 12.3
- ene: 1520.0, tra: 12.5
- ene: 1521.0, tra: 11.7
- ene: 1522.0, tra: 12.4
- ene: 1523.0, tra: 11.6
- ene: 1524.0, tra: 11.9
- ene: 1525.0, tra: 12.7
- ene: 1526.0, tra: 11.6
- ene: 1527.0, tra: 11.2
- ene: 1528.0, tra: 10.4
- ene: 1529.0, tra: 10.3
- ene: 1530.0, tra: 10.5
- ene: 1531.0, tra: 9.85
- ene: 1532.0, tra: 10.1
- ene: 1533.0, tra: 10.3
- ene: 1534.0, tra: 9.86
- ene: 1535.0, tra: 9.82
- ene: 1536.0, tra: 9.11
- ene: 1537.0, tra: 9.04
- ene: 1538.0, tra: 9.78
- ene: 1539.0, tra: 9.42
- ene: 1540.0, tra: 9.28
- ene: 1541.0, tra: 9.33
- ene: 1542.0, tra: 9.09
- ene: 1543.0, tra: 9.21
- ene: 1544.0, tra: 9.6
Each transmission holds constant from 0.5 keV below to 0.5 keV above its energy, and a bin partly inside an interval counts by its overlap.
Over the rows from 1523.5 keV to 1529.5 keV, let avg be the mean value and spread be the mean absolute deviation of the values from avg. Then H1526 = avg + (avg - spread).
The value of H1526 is 22.0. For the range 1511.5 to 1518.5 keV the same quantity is 24.4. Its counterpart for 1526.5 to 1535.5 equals 20.2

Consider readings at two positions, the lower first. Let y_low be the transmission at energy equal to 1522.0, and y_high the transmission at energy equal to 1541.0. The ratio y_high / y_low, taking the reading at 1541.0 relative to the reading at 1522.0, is 0.75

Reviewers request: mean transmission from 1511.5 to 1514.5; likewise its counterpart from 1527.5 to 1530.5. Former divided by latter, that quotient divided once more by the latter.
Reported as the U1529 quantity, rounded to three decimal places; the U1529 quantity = 0.114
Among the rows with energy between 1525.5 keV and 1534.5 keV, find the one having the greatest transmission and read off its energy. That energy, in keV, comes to 1526.0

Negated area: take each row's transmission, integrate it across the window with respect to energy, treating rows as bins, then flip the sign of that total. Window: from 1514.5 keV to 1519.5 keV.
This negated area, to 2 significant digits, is -62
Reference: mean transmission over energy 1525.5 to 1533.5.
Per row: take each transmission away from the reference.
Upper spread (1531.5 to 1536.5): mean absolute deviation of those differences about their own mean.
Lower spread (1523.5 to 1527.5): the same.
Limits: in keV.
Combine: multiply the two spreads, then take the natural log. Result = -2.0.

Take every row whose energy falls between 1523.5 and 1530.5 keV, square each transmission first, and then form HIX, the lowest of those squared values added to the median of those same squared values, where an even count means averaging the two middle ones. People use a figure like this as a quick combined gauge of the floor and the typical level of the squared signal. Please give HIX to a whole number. 232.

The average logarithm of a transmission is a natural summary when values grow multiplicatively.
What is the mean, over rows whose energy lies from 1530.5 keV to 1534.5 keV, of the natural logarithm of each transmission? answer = 2.31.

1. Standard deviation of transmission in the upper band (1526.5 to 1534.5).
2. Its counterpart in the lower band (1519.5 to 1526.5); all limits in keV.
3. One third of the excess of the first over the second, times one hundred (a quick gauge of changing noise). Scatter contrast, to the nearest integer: -1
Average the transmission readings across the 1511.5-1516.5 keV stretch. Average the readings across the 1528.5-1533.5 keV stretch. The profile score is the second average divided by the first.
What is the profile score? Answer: 0.813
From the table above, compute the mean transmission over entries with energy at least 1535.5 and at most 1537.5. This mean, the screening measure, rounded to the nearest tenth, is 9.1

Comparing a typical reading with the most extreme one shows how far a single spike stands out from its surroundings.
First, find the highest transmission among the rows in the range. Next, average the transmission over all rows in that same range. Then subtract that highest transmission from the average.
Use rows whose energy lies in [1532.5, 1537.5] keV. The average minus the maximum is -0.67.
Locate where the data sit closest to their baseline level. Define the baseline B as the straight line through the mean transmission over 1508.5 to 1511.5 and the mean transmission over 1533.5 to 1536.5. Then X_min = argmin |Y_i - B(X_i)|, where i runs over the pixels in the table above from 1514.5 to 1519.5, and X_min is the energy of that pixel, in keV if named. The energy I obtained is 1518.0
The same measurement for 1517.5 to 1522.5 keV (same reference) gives 1518.0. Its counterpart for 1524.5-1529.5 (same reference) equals 1528.0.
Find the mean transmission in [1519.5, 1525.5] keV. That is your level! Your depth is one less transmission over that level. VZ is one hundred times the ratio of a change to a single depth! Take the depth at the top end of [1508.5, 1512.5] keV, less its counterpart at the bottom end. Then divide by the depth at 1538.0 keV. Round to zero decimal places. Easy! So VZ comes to 0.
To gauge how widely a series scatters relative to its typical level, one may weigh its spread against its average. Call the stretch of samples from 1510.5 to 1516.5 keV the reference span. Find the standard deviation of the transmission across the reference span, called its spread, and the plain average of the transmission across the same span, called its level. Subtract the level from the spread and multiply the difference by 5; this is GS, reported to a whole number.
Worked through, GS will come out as -61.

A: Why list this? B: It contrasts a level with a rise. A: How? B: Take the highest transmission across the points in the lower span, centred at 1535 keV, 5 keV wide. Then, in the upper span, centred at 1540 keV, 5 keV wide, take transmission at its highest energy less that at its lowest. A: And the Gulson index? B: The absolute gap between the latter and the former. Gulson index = 11.0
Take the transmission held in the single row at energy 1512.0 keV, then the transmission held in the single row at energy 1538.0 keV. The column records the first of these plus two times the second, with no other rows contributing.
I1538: 31.6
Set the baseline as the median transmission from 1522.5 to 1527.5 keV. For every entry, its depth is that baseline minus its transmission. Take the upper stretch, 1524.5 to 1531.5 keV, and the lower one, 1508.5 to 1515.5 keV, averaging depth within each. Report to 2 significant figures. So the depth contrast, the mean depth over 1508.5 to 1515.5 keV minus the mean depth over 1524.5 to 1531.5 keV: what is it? -1.4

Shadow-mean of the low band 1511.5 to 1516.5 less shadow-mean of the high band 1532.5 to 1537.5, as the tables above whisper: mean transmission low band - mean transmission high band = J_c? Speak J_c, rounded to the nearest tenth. 2.9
